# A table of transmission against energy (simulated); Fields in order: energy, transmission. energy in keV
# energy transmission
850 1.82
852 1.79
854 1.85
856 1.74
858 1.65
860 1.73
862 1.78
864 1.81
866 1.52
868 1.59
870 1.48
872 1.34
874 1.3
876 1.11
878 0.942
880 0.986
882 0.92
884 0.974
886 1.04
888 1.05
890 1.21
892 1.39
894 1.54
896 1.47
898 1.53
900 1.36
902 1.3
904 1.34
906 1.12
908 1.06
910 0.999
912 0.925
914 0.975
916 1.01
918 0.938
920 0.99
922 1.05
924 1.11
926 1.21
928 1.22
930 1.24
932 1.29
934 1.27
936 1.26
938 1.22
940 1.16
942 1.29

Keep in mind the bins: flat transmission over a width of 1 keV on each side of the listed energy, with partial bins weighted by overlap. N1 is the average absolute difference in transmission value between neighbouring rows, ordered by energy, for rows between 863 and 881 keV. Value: 0.13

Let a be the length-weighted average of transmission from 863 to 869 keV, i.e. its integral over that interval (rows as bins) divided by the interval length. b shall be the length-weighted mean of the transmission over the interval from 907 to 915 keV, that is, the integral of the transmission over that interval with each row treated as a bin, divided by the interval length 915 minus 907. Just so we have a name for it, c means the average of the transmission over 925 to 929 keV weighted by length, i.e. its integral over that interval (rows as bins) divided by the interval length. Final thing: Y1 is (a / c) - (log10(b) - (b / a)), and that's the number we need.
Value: 1.96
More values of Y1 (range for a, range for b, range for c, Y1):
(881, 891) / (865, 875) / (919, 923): 2.25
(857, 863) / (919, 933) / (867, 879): 1.94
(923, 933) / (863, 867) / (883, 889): 2.34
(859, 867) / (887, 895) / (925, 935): 2.02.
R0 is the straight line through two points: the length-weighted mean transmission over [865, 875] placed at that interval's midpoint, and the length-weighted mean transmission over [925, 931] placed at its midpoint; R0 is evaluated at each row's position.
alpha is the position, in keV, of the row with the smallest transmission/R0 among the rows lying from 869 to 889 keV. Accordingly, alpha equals 882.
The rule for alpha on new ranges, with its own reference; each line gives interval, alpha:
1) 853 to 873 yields 872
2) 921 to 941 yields 922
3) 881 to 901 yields 882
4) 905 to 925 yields 912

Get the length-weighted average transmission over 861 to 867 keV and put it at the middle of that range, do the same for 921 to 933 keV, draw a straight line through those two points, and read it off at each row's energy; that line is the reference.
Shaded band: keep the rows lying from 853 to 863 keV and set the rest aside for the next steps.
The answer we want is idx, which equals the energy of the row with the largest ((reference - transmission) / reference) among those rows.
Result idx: 858 keV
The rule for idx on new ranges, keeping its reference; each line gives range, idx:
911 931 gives 912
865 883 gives 882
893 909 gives 908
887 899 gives 888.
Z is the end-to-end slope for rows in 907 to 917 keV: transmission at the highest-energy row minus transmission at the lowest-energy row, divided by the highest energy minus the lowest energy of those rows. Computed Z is -0.006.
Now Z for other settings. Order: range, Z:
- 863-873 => -0.059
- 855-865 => 0.009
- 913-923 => 0.009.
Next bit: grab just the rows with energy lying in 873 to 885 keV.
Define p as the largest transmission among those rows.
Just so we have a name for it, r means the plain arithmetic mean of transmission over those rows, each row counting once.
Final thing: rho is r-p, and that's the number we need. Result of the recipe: -0.26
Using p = 1.3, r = 1.04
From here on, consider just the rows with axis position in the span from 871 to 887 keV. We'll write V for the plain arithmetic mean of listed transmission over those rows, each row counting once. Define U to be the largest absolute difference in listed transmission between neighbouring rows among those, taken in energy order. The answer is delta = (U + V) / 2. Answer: 0.63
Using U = 0.19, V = 1.1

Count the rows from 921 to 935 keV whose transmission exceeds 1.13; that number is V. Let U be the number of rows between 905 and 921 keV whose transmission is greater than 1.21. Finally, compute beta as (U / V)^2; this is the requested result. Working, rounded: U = 0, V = 5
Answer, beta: 0.0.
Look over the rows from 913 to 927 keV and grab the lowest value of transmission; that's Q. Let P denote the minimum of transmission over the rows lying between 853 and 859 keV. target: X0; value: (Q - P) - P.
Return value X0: -2.4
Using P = 1.65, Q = 0.938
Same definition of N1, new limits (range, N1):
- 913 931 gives 0.05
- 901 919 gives 0.08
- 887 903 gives 0.12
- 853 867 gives 0.11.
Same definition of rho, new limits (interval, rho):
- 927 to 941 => -0.05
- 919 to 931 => -0.10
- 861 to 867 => -0.11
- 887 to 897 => -0.21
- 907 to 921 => -0.07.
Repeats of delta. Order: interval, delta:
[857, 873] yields 0.95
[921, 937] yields 0.65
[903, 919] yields 0.63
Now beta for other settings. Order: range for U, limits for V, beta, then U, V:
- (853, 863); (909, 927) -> 25.0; 5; 1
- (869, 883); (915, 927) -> 9.0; 3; 1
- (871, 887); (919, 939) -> 0.1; 2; 7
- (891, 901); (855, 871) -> 0.4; 5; 8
